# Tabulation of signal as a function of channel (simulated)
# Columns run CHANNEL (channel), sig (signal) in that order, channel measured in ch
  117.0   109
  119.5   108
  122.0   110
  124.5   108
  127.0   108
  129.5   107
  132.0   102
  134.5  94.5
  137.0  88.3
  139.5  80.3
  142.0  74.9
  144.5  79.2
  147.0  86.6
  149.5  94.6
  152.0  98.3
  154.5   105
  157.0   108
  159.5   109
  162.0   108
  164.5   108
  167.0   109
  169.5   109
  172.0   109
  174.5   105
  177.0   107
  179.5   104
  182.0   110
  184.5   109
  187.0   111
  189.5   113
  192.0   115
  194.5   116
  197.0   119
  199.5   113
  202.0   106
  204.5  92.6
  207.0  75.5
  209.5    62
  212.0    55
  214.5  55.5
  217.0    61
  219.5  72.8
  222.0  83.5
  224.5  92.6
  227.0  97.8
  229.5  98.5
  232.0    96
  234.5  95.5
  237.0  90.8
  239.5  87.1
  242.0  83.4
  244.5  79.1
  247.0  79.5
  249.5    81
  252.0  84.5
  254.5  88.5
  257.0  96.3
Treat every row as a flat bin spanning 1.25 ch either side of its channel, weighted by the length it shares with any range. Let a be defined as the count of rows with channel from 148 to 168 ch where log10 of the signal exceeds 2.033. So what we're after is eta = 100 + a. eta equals 105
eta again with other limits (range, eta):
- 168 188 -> 105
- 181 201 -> 108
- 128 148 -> 100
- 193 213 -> 103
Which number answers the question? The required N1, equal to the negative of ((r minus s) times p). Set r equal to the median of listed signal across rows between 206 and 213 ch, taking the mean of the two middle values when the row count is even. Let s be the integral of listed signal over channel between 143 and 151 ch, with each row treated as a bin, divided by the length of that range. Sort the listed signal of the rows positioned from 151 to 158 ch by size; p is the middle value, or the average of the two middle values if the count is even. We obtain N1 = 2603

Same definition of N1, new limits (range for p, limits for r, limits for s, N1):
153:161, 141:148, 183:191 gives 3445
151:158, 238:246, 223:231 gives 1312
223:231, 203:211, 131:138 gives 1899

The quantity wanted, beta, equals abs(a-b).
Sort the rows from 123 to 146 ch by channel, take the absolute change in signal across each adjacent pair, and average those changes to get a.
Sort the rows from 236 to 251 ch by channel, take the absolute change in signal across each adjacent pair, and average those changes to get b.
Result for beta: 2.0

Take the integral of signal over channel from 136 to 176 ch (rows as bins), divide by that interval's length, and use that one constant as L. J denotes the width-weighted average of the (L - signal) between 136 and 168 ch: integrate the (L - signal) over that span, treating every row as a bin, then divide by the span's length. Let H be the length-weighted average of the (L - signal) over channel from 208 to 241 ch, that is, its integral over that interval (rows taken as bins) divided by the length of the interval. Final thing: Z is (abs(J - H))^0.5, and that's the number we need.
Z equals 3.9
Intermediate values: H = 18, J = 2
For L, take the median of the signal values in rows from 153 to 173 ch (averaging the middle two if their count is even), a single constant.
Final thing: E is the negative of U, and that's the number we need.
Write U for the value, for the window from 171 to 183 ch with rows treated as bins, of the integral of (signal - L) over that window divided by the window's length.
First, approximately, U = -2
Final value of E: 2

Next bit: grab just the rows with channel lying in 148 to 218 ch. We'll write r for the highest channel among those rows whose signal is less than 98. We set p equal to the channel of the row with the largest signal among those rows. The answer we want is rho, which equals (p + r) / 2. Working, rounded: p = 197.0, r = 217.0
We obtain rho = 207.0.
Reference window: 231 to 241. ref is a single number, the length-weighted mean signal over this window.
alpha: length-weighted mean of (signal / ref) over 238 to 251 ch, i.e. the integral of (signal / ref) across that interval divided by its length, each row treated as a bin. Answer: 0.9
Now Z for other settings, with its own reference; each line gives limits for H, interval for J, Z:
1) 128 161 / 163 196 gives 3.9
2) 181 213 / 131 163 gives 2.4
